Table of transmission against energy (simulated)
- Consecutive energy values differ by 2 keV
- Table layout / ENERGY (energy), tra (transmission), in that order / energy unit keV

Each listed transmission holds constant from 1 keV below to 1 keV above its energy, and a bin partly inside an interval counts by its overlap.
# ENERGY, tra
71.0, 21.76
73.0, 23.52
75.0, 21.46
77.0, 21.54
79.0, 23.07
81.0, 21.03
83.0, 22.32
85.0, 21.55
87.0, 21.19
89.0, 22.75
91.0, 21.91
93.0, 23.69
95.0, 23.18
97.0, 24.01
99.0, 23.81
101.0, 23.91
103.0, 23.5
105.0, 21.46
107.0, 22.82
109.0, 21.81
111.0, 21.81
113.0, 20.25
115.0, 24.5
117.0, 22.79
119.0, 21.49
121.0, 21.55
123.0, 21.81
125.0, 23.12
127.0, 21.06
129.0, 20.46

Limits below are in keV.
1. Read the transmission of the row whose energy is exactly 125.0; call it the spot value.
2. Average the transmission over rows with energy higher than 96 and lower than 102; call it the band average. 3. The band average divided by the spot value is 1.03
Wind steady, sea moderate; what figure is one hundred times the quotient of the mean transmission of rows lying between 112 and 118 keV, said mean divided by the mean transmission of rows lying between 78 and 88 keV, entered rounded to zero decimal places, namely 103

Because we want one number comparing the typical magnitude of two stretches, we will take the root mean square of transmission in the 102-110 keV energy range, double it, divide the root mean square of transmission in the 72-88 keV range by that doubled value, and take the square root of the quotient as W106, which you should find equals 0.700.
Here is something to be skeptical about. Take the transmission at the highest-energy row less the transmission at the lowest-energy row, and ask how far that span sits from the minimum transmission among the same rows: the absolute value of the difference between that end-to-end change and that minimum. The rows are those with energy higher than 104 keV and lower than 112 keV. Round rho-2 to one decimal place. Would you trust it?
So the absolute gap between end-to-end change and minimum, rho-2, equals 21.1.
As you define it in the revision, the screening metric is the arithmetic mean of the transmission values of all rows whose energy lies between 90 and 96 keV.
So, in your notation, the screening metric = 22.9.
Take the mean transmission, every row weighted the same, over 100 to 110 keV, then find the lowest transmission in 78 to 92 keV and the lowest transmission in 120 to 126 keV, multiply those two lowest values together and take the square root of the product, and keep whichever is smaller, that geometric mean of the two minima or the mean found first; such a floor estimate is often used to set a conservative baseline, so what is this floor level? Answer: 21.3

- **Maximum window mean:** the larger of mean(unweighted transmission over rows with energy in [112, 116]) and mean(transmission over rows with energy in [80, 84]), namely 22.4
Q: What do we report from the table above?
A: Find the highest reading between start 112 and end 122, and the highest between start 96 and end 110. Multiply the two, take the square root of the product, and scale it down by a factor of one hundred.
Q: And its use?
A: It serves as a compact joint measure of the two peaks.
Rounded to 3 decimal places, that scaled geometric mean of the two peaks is 0.243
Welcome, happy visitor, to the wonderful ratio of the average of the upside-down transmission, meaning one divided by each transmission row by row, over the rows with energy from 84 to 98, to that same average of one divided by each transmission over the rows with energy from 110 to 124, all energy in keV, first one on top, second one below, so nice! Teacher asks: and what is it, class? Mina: 0.97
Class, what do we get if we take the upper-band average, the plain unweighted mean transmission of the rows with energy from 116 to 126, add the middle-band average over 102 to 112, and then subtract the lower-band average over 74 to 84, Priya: 22.5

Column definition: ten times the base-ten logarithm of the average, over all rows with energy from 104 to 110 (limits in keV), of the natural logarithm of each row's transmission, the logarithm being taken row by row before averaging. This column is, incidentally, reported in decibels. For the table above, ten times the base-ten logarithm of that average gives 4.902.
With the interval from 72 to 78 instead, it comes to 4.911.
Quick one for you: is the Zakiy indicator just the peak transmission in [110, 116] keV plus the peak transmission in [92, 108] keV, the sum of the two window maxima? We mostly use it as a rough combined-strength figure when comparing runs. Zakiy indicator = 48.5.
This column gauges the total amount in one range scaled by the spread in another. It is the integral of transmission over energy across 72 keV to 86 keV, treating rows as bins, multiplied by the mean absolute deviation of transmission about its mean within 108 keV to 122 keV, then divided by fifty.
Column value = 5.7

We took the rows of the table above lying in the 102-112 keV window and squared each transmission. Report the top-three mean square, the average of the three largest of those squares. 516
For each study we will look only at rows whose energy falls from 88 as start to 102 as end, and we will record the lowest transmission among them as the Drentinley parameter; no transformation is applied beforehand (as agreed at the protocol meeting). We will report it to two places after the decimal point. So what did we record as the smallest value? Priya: 21.91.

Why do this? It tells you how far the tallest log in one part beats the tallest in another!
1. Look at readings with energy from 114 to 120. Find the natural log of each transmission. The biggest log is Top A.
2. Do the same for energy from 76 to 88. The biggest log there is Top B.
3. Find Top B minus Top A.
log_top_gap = -0.060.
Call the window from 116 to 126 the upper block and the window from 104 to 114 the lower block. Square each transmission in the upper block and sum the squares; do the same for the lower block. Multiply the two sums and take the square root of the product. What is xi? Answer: 2399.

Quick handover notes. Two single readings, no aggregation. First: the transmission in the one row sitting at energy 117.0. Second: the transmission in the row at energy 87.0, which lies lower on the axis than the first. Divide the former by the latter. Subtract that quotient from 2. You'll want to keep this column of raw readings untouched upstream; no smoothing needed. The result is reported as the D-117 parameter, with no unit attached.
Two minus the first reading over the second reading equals 0.92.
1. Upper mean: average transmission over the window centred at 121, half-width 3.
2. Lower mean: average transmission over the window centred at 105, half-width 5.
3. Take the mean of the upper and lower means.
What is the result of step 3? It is 22.16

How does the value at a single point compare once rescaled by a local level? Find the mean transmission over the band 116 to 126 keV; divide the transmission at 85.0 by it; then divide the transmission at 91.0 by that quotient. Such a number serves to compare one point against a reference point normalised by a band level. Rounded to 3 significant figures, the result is 22.5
